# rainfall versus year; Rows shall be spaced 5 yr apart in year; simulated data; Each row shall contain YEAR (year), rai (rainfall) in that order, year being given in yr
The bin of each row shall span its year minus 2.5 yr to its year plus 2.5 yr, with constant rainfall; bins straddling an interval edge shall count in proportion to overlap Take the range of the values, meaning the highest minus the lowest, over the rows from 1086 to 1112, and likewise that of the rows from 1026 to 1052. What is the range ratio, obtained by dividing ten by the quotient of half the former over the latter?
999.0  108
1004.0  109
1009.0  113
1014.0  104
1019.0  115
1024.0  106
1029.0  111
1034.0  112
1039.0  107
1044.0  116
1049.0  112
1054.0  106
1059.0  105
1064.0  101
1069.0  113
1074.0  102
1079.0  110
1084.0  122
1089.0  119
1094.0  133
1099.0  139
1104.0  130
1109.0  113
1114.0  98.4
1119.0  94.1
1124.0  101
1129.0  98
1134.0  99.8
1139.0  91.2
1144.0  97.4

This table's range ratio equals 7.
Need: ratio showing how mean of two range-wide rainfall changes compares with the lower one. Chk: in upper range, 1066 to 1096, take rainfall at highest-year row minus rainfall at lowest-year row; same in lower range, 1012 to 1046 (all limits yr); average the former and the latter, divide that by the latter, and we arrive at 1.3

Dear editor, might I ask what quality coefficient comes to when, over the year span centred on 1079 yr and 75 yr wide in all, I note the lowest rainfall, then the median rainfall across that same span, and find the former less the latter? -15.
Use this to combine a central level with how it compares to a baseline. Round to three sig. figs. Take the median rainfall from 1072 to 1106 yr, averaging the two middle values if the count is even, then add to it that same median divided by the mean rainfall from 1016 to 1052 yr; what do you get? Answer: 123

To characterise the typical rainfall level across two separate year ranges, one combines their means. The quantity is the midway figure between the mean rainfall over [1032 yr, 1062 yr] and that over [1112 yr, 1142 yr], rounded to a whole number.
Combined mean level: 103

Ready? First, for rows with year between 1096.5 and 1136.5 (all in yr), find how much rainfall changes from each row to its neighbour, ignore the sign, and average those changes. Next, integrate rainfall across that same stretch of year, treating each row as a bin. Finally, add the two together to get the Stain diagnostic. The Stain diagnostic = 4375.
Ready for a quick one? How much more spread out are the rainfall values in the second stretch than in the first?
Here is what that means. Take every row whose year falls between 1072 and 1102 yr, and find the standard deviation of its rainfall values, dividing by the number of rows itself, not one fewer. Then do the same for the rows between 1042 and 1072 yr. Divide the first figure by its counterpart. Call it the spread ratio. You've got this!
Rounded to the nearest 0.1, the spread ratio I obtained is 2.4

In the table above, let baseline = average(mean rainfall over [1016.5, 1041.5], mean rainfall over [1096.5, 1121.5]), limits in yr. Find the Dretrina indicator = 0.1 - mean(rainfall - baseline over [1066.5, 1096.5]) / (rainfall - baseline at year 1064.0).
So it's 0.4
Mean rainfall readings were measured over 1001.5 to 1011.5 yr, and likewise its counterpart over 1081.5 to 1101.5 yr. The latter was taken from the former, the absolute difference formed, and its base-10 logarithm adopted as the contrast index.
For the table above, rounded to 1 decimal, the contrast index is 1.2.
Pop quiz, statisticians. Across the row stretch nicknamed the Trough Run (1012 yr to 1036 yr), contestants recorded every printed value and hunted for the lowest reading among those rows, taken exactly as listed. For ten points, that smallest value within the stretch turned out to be 104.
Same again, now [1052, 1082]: 101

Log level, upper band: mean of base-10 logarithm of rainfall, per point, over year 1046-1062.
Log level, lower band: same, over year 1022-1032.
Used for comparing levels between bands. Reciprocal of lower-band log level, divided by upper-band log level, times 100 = 24.2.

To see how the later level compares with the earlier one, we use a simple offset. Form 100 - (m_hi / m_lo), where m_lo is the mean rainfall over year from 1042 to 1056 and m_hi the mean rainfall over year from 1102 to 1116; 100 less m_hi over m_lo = 98.98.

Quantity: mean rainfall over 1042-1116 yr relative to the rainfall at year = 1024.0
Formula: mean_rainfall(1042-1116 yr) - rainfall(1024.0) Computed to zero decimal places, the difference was 9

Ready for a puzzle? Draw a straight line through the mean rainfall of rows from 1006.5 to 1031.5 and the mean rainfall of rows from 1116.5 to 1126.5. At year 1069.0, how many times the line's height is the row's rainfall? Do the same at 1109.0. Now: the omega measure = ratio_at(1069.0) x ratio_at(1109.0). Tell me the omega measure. 1.24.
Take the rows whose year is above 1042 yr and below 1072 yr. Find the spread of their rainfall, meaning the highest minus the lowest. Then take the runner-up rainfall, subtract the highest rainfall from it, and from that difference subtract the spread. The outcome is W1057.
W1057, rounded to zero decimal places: -18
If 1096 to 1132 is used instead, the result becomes -54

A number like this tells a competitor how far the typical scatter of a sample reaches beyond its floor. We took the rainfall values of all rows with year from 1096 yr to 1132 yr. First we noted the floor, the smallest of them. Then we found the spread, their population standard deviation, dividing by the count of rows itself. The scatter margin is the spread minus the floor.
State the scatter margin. -78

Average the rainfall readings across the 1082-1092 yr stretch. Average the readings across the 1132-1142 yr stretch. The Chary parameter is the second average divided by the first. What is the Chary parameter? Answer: 0.79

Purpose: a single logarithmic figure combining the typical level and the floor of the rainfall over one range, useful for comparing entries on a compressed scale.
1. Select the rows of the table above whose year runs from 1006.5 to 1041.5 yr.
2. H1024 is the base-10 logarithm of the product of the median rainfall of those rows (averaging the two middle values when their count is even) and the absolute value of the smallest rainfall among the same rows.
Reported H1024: 4.06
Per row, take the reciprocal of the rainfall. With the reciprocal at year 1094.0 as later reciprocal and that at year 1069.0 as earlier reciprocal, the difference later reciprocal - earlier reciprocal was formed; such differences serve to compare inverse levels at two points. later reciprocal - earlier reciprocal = -0.0013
